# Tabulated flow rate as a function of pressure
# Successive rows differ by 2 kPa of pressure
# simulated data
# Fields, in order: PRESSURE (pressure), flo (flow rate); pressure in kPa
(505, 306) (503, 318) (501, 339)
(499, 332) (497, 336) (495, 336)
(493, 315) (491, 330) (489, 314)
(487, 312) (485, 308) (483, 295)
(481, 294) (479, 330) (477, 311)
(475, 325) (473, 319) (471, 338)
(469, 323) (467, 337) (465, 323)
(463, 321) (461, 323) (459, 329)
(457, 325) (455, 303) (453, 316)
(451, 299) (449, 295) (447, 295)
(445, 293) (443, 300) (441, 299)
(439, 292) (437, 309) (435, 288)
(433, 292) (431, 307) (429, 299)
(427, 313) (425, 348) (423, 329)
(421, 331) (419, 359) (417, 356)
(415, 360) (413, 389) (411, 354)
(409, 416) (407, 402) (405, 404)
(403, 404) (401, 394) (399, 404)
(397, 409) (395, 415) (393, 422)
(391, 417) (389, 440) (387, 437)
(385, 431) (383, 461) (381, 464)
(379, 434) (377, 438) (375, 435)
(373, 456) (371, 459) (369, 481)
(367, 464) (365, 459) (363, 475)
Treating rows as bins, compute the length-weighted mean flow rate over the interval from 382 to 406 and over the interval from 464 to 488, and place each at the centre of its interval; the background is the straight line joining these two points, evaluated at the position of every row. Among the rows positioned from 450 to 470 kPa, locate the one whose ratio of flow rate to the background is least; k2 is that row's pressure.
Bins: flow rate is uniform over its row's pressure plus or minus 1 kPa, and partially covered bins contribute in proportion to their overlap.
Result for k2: 451 kPa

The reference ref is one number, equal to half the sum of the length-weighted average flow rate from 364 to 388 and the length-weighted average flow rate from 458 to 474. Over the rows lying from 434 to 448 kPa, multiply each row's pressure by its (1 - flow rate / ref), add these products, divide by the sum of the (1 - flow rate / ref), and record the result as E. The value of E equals 441.0 kPa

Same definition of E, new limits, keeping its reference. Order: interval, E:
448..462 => 454.4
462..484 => 473.8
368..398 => 380.3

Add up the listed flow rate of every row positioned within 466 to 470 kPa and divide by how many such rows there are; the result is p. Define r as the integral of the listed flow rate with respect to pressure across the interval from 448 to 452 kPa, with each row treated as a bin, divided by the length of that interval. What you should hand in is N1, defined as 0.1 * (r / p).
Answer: 0.090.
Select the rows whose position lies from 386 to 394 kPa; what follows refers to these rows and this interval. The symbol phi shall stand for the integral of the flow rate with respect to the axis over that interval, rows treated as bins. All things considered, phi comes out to 3432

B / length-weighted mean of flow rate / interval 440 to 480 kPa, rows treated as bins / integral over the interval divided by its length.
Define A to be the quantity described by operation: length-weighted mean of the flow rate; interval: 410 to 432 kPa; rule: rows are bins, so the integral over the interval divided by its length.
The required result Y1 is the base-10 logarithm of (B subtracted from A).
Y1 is 1.40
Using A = 340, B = 315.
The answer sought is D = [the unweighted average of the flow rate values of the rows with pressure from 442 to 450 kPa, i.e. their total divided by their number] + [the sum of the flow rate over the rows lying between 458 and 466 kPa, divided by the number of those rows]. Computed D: 620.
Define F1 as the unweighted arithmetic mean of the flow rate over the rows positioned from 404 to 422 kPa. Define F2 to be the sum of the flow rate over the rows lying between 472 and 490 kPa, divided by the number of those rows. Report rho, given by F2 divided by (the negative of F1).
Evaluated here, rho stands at -0.83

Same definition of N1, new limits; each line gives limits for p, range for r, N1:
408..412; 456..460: 0.085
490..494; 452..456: 0.096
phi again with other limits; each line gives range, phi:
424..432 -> 2534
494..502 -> 2686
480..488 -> 2418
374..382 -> 3542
